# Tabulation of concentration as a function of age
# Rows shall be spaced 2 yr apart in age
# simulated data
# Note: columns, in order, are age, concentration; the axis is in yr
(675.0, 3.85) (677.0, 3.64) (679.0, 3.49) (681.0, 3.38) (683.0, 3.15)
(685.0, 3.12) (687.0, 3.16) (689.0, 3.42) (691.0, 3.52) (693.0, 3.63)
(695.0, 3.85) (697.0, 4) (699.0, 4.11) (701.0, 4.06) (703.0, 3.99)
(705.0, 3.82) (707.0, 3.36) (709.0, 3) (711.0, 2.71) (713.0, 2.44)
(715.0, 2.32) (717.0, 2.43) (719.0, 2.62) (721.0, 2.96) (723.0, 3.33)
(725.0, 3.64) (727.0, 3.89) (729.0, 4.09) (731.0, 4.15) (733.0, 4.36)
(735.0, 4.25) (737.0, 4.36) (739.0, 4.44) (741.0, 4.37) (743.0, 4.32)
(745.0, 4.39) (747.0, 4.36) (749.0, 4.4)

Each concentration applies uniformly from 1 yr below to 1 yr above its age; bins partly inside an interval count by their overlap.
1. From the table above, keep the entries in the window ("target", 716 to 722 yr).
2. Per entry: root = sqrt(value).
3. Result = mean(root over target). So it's 1.63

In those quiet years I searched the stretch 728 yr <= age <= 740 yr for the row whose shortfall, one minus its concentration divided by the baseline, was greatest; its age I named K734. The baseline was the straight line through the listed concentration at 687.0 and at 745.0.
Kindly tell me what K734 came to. 729.0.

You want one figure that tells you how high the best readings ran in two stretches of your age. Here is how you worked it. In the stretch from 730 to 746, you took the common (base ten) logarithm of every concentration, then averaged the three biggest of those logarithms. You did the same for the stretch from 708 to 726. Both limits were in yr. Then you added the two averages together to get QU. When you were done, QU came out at 1.16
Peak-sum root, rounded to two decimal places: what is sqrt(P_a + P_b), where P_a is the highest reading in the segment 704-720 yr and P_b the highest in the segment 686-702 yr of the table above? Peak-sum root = 2.82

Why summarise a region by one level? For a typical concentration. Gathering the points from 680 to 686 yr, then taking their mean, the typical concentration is 3.2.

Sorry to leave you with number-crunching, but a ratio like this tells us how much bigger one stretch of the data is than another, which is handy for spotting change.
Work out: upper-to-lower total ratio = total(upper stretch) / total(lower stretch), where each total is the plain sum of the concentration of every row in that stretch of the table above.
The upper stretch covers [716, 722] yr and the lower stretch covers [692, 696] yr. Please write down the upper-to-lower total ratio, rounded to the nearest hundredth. 1.07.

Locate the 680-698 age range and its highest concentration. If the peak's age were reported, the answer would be 697.0 yr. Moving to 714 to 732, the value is 731.0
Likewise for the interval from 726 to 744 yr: 739.0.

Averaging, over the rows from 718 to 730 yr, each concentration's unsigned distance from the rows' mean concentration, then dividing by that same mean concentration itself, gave 0.13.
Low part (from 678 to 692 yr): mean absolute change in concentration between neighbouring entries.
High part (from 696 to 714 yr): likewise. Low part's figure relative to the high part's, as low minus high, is -0.09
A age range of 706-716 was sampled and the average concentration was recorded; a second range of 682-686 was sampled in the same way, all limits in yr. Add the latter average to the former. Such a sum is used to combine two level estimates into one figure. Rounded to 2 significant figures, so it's 5.9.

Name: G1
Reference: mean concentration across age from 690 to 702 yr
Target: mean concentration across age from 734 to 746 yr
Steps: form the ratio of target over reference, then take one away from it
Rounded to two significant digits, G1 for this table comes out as 0.13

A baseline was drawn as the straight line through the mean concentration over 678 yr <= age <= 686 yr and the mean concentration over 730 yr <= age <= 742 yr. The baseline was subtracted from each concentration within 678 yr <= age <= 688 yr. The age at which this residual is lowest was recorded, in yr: 685.0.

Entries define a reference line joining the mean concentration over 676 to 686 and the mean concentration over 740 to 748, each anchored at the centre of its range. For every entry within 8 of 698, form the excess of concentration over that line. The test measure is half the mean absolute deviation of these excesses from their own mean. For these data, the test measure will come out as 0.071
